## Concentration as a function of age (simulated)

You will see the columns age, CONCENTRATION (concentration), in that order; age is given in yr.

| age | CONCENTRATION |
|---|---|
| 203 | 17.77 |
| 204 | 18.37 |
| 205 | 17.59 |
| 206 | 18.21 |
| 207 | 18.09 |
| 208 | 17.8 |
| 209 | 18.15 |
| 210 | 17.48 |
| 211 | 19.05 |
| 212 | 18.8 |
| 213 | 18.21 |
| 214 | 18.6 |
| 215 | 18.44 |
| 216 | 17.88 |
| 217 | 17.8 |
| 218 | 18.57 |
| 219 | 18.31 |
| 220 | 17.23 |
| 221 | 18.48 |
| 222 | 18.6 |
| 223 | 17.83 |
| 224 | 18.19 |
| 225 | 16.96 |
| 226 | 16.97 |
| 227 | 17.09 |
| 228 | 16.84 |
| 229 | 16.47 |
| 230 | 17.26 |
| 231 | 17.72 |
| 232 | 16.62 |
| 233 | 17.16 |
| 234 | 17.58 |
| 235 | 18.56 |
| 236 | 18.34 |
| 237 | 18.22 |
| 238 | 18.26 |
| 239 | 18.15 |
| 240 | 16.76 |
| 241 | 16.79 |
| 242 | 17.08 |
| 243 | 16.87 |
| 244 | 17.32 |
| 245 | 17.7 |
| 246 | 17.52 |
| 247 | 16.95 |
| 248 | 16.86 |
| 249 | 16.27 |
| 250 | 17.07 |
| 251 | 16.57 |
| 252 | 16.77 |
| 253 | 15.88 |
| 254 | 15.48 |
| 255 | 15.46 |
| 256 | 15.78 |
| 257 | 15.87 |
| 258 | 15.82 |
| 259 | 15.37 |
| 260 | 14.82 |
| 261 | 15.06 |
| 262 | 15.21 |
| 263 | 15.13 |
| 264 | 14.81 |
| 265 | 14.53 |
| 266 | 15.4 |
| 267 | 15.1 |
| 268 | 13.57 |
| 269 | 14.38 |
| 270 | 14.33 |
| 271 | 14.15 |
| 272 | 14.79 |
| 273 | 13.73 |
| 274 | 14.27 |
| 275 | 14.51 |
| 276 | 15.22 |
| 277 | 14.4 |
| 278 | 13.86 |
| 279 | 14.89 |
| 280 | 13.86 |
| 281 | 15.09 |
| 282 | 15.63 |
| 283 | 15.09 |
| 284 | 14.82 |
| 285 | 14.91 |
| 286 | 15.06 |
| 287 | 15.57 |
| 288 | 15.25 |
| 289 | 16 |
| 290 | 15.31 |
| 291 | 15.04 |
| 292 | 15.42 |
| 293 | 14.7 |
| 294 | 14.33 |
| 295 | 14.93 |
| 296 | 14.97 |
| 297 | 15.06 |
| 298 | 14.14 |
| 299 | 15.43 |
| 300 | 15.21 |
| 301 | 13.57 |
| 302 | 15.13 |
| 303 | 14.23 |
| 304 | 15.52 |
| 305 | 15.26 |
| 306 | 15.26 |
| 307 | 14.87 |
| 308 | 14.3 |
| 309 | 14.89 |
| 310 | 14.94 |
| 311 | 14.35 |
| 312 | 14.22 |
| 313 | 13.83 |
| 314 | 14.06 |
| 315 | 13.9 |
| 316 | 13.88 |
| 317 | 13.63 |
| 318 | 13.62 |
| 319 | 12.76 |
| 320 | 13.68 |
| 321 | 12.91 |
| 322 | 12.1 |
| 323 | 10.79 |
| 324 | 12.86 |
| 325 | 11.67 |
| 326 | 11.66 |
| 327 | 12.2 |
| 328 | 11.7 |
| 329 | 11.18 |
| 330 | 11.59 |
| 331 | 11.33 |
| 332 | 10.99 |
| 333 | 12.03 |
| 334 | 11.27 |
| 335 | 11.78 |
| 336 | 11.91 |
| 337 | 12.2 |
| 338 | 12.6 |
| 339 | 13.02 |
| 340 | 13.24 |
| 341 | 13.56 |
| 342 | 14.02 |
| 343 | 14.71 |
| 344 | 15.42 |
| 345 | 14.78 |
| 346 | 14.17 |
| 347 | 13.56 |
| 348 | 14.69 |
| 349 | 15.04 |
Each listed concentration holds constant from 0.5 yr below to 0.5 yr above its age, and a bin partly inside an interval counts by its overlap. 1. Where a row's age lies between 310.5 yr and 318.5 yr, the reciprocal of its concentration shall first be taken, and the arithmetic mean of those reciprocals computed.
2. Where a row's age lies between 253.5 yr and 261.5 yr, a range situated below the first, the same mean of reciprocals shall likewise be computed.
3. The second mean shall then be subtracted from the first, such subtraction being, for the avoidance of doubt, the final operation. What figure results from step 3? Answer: 0.007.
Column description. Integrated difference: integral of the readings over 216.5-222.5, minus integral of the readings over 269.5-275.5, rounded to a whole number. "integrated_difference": 23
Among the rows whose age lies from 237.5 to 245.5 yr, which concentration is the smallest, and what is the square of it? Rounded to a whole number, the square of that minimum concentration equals 281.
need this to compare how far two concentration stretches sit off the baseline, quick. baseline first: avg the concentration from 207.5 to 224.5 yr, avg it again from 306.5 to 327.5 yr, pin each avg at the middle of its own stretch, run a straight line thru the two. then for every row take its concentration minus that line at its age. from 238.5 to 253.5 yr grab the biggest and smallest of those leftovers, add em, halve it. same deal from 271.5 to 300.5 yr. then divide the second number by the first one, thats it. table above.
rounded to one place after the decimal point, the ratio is -1.0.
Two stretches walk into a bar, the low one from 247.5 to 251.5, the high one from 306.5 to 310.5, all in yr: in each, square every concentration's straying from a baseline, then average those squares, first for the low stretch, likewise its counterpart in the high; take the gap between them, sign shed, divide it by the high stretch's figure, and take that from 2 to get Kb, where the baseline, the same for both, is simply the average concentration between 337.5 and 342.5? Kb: -2.3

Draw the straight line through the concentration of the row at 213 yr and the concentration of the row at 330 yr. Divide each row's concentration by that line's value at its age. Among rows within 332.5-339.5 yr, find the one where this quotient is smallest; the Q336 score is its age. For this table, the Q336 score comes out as 334 yr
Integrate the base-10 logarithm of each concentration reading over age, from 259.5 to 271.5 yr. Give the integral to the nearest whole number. 14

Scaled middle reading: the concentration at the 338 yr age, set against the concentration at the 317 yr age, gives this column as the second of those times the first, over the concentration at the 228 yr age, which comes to 10.2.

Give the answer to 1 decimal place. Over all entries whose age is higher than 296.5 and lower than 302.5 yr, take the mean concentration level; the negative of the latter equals -14.8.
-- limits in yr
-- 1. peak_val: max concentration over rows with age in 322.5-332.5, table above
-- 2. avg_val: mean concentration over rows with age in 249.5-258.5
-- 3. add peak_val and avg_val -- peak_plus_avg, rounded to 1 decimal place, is 28.9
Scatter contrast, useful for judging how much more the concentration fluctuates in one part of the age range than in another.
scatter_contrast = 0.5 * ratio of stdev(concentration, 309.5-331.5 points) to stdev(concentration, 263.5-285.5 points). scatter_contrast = 1.1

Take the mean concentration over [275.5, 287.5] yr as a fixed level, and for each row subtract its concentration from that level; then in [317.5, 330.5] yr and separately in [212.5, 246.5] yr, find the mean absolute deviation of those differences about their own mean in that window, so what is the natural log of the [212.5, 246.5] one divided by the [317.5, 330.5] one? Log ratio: -0.22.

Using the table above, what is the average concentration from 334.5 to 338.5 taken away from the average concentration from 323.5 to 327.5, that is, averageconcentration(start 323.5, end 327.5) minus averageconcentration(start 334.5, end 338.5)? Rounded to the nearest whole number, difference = 0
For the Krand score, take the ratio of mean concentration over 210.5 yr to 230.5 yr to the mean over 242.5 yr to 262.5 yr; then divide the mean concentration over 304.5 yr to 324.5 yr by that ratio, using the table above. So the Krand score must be 12.5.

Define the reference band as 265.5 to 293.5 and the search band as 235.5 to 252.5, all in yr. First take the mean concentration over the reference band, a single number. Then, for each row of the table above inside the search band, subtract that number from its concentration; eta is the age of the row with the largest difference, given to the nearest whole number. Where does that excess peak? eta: 236 yr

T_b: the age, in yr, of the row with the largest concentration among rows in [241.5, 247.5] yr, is 245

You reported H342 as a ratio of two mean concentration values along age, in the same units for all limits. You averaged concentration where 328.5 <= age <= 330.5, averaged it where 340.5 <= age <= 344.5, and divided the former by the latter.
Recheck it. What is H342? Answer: 0.79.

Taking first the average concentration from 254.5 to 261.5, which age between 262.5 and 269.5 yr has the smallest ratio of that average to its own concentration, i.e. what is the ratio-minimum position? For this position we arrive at 266 yr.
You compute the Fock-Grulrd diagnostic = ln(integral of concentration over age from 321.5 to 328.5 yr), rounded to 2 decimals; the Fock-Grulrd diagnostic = 4.42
